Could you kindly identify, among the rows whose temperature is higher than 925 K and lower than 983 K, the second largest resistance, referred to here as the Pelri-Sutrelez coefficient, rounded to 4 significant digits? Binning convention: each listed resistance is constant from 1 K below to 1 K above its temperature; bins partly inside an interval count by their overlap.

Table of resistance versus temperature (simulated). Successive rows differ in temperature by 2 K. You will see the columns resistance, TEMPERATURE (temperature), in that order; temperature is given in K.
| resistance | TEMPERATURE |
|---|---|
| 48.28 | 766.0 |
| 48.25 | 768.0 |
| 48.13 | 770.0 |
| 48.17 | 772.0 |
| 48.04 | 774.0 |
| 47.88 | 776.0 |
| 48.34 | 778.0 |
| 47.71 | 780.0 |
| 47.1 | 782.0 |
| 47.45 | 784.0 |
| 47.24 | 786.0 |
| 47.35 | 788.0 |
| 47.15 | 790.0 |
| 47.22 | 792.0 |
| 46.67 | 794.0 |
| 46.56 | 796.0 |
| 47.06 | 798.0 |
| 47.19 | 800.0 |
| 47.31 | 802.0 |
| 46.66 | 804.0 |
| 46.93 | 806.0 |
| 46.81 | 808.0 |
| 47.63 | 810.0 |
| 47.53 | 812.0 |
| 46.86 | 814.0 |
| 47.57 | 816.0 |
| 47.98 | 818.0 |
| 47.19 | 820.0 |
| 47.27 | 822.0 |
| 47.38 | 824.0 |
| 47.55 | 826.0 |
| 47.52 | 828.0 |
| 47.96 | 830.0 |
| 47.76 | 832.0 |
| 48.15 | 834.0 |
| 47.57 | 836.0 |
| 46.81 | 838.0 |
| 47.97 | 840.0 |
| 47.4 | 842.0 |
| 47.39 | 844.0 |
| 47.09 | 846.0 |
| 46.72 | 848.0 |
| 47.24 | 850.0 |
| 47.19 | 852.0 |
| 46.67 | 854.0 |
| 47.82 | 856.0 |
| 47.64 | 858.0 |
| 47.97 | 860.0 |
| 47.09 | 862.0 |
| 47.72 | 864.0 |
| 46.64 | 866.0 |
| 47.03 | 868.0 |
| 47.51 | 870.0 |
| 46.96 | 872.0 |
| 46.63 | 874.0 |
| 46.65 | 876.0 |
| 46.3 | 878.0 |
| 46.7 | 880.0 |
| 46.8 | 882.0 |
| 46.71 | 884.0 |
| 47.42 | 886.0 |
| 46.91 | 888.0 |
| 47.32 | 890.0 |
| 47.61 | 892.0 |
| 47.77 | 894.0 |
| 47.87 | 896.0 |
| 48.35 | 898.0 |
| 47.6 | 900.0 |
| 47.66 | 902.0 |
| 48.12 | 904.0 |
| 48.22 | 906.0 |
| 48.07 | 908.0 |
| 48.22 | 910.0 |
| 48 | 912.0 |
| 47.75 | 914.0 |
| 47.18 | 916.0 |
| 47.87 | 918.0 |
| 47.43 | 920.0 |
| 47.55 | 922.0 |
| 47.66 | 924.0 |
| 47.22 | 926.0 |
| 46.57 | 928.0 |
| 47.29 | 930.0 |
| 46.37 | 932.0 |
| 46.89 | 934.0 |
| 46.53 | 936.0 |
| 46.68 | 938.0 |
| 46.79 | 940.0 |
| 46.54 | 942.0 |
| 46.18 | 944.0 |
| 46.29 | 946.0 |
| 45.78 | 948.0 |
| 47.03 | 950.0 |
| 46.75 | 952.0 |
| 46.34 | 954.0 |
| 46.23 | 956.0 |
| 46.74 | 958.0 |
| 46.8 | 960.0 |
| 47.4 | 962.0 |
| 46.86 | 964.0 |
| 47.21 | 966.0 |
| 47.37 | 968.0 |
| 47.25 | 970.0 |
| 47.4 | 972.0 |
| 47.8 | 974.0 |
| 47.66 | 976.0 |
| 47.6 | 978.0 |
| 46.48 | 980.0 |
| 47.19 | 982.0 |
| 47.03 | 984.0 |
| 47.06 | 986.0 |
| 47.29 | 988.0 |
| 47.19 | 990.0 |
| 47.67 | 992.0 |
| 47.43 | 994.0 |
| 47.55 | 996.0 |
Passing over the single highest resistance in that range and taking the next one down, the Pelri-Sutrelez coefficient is 47.66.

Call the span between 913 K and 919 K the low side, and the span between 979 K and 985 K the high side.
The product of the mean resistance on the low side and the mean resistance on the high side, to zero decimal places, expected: 2232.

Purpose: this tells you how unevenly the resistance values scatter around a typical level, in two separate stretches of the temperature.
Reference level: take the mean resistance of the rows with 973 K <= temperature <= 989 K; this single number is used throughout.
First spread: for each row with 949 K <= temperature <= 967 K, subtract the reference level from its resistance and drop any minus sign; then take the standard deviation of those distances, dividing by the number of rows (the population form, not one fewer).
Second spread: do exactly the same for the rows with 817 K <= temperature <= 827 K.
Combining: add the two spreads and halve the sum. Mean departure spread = 0.28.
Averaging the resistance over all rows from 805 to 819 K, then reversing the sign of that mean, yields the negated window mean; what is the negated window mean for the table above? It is -47.33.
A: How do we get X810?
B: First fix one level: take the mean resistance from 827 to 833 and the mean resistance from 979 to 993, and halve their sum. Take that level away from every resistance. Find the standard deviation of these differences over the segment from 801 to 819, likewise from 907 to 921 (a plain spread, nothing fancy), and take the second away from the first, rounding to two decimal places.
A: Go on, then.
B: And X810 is 0.09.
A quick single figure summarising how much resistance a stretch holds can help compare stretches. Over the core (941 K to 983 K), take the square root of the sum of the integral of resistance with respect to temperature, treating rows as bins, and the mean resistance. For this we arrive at 45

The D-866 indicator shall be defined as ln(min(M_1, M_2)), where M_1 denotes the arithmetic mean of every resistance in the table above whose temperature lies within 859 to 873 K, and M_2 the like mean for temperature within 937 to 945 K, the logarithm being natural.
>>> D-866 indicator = 3.84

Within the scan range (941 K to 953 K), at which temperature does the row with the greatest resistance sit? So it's 950.0 K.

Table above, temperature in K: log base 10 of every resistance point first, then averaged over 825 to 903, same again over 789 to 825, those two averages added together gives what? 3.35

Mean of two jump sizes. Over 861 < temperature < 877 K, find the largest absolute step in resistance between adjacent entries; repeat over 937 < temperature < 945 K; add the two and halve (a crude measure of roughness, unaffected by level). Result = 0.72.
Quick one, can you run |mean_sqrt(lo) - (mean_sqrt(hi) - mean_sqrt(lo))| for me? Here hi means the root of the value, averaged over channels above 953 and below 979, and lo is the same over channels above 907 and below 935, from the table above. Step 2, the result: 6.91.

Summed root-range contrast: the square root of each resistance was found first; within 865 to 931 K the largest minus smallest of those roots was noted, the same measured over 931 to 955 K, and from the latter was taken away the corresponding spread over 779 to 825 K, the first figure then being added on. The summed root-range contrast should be 0.14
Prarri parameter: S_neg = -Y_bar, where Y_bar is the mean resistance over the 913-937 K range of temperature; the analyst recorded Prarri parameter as -47.2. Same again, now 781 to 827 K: -47.2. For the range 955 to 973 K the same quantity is -47.0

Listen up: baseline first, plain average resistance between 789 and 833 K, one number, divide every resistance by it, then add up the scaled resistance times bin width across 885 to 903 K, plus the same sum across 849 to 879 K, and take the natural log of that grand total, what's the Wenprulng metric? 3.9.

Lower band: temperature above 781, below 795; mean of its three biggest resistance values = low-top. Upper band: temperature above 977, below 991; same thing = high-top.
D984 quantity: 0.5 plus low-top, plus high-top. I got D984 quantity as 95.21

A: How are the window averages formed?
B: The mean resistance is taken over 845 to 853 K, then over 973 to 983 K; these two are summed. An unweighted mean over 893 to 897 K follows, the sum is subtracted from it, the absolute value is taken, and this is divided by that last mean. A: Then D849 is 0.97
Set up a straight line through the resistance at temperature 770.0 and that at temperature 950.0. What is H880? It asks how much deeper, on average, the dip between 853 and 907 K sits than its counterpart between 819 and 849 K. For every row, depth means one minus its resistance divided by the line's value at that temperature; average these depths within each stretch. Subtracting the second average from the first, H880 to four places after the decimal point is -0.0032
